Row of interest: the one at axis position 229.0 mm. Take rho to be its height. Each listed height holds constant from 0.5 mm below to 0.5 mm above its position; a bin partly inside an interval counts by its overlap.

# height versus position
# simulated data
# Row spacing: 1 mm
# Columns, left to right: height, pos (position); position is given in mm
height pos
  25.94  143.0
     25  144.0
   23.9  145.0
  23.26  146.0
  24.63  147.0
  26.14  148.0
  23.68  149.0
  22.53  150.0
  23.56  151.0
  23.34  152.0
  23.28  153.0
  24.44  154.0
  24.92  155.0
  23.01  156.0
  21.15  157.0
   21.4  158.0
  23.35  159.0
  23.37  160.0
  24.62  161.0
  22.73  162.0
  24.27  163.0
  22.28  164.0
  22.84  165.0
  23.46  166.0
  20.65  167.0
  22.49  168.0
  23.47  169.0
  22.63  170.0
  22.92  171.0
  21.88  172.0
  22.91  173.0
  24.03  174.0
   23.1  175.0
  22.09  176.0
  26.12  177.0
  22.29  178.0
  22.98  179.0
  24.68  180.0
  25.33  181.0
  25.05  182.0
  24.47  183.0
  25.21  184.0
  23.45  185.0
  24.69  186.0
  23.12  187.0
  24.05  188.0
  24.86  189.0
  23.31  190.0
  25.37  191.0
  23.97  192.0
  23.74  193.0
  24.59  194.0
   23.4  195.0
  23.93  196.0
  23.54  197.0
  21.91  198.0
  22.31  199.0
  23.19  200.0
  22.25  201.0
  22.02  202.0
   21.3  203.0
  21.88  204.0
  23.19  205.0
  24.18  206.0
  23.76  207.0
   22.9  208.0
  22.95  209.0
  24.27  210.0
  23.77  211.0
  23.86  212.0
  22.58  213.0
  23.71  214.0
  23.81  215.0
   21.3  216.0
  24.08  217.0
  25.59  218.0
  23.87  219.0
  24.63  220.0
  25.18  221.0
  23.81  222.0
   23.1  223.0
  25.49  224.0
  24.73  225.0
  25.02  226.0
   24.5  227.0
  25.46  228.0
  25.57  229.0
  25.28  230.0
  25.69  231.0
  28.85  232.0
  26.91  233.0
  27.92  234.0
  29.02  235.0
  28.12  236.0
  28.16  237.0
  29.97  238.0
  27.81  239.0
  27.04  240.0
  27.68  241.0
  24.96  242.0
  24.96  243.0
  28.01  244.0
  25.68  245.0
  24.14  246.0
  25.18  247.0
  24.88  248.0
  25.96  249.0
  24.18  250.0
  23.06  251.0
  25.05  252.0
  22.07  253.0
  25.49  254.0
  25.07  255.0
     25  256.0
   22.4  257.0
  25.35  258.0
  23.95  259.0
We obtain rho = 25.57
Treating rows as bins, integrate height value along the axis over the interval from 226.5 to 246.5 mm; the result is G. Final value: 536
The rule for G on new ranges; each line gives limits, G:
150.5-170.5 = 461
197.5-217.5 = 459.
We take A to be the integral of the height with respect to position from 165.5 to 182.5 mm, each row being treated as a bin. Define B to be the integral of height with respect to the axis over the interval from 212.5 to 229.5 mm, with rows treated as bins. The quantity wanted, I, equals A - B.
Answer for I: -16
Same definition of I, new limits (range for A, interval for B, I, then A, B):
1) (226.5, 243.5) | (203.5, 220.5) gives 58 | 458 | 400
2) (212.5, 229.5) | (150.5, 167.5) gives 20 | 412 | 393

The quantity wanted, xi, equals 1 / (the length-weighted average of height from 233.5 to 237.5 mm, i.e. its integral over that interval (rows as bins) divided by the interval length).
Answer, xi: 0.0353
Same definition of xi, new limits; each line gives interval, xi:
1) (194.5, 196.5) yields 0.0423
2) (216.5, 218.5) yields 0.0403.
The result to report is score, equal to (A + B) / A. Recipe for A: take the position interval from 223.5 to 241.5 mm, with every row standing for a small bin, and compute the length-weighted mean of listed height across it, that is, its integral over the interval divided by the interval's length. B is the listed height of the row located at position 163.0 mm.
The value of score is 1.90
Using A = 26.8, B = 24.27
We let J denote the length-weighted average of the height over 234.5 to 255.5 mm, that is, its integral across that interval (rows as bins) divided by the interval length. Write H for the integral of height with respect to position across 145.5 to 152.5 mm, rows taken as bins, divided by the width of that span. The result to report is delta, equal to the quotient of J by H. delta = 1.09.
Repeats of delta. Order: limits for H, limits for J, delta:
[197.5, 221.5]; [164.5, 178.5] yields 0.98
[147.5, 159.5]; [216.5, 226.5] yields 1.05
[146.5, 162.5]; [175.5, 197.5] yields 1.03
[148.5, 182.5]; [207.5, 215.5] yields 1.01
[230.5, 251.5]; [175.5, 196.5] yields 0.91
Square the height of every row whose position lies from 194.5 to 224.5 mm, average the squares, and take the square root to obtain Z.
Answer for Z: 23.4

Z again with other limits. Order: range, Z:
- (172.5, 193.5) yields 24.1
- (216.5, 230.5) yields 24.7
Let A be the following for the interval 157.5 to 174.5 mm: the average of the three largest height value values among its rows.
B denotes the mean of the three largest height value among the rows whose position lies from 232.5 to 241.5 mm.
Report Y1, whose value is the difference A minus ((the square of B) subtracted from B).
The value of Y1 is 839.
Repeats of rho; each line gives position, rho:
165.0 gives 22.84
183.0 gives 24.47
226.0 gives 25.02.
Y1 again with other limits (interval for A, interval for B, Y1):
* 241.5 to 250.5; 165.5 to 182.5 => 651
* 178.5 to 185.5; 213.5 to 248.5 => 853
